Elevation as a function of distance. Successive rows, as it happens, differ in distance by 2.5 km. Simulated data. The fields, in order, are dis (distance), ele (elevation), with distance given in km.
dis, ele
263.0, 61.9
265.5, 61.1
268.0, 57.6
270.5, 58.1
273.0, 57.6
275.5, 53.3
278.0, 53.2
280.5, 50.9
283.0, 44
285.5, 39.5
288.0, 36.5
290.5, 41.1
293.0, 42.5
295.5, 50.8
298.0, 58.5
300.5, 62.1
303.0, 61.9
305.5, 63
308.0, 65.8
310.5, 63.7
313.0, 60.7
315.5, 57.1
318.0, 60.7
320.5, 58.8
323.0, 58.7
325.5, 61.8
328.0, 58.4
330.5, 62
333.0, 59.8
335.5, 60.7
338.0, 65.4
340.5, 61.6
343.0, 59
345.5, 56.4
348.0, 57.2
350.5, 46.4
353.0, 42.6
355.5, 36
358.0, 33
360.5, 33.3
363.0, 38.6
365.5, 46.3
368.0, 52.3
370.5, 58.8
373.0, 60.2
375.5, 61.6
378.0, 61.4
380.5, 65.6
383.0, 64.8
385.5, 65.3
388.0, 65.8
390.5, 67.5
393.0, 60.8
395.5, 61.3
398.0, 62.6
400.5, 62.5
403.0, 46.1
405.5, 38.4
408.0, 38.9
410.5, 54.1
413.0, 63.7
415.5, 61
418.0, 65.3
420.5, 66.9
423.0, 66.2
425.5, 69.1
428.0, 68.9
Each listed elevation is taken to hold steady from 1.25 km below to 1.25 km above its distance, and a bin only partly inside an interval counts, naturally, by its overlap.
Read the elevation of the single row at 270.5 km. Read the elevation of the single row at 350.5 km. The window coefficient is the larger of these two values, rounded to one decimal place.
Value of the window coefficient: 58.1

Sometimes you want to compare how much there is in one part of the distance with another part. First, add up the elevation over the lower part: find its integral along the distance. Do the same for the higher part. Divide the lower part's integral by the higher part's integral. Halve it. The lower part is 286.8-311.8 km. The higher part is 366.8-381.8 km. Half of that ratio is 0.76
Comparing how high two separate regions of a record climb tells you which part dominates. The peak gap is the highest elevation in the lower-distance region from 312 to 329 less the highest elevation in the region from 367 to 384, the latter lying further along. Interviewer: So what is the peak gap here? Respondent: -3.8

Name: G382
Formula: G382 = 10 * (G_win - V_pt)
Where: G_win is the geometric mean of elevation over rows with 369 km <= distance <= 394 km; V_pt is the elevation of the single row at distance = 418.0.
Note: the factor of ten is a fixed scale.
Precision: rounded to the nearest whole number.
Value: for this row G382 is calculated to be -22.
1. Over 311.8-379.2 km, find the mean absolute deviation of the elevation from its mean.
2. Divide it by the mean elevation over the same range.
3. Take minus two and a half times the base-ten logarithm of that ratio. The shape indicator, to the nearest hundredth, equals 2.09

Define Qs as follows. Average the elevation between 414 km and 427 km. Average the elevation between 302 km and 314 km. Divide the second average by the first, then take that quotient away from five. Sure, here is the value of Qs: 4.04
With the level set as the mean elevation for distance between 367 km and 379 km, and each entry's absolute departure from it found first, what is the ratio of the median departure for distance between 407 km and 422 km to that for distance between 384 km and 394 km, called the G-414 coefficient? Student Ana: 0.8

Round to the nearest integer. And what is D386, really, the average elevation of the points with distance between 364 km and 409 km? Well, 58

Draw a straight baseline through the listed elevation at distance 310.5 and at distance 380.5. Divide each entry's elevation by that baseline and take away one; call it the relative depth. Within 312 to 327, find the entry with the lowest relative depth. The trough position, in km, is 315.5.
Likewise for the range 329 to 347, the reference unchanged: 345.5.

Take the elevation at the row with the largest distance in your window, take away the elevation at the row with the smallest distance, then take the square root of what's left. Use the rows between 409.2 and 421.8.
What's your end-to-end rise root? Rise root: 3.6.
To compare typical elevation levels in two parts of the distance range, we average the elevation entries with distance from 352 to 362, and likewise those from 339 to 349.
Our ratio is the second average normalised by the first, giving 1.6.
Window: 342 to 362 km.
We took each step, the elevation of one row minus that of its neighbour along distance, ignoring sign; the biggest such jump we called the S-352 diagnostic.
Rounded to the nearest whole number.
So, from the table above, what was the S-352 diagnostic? 11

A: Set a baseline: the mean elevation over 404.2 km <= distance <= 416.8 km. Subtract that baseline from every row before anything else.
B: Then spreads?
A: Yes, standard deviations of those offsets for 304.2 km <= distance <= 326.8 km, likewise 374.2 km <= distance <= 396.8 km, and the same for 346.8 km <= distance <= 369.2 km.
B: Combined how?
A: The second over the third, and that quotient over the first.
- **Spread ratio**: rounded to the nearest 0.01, 0.11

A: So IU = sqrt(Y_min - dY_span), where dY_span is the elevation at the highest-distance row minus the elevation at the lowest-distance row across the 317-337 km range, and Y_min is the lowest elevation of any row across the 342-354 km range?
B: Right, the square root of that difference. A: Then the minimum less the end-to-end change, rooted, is 6.5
